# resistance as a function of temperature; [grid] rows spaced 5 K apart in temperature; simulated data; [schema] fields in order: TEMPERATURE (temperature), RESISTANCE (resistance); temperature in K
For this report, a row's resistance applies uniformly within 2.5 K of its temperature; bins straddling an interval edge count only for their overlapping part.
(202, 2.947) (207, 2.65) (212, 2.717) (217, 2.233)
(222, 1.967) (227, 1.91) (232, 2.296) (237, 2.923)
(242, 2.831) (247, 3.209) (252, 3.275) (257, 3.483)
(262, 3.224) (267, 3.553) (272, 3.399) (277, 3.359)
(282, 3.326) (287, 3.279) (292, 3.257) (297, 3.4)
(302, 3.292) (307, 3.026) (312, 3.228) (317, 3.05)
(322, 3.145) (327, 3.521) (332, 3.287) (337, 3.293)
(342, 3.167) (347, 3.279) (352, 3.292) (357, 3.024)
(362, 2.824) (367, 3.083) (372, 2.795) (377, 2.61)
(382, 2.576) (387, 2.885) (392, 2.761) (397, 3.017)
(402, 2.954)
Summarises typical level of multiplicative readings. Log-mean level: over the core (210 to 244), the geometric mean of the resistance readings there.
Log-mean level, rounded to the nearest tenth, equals 2.4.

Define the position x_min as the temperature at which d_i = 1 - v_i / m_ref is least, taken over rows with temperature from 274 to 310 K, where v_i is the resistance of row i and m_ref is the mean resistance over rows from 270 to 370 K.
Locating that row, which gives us 297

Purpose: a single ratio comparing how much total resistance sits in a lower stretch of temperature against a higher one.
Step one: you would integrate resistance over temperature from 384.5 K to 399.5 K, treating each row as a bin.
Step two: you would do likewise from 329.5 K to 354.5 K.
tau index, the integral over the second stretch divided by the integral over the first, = 1.9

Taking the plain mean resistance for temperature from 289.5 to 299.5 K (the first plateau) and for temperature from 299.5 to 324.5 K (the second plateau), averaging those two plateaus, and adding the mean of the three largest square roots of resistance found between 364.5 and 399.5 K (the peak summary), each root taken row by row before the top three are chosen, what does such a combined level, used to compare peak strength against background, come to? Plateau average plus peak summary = 4.97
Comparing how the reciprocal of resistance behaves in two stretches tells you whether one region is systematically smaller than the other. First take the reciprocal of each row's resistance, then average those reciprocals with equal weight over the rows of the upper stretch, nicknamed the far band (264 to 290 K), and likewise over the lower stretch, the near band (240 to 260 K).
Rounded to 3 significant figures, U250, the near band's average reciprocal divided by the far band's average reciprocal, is 1.06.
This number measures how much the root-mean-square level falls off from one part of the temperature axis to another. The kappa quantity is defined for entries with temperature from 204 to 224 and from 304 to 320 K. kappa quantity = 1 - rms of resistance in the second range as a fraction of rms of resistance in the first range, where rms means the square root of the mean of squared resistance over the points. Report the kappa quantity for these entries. -0.29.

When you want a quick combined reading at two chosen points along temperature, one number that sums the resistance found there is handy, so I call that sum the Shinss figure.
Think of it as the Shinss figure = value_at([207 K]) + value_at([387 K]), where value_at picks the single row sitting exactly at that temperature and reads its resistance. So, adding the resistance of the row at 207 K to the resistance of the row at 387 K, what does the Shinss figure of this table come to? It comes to 5.5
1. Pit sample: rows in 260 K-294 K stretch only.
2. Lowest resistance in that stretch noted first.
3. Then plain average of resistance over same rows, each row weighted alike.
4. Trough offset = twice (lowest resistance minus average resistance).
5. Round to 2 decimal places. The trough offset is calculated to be -0.24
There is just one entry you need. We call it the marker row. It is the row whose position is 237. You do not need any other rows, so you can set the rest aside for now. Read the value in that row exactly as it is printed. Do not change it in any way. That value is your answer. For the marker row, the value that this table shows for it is 2.923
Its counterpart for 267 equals 3.553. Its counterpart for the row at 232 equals 2.296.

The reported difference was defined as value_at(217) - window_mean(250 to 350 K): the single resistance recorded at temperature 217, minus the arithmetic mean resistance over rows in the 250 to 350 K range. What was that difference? -1.06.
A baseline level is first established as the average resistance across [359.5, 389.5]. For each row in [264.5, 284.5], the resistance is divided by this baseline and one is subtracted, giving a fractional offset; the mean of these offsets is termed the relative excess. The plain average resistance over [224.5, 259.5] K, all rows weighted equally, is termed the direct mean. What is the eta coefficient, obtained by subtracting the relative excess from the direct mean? 2.63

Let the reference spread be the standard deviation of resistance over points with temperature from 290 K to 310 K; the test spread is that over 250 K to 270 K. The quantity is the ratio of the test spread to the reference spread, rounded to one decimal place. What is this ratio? 1.0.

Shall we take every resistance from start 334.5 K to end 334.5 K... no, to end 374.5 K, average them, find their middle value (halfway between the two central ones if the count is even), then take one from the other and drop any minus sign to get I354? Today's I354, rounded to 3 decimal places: 0.030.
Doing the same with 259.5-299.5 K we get 0.007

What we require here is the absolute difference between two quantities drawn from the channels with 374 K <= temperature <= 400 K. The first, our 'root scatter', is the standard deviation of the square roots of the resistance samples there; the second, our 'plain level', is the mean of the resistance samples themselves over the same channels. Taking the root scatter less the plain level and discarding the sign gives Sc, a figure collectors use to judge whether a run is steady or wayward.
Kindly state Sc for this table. 2.72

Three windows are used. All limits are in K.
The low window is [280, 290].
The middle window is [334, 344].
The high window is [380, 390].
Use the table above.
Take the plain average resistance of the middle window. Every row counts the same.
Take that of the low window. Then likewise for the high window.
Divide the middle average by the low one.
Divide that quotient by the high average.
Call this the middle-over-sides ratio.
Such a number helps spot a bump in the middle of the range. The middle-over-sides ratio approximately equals 0.358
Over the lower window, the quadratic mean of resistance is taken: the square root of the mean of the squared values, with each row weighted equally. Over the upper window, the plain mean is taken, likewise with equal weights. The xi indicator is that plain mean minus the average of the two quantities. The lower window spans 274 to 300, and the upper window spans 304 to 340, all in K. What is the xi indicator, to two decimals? -0.05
